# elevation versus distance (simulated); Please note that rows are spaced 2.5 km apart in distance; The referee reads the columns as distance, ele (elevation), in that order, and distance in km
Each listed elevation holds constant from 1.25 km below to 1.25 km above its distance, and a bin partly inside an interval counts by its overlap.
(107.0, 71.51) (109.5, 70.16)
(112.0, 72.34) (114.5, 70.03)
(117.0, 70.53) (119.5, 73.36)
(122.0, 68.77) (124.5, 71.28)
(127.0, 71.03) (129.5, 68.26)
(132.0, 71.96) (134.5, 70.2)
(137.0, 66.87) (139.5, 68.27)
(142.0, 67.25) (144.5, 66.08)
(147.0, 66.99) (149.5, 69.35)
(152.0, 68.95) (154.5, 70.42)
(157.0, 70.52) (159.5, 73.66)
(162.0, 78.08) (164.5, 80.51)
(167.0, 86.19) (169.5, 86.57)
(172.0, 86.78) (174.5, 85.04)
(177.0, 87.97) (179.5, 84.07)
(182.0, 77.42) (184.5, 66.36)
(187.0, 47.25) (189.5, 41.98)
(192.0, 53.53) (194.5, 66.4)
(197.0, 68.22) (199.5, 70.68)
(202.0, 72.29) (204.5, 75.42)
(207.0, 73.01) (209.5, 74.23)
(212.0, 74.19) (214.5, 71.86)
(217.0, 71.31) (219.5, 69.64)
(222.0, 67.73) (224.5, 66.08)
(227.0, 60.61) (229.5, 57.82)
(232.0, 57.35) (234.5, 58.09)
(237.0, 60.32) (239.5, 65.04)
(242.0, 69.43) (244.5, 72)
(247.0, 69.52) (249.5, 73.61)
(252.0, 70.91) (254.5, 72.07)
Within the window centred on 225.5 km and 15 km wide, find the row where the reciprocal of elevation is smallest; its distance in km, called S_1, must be 219.5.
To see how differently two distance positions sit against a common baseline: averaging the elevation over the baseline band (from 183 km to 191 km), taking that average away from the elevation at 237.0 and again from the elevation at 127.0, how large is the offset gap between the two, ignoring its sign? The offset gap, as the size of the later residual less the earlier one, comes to 11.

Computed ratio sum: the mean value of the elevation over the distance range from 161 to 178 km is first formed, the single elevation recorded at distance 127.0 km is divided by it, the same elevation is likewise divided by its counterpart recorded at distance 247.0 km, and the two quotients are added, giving 1.86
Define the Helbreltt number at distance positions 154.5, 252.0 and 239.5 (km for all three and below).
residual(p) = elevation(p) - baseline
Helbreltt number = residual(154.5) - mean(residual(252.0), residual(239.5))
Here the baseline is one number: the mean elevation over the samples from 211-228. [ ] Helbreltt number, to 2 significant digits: 2.4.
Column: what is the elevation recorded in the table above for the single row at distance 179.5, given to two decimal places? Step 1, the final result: 84.07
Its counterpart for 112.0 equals 72.34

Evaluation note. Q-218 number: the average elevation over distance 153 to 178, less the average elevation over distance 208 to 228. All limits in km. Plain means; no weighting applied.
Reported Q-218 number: 11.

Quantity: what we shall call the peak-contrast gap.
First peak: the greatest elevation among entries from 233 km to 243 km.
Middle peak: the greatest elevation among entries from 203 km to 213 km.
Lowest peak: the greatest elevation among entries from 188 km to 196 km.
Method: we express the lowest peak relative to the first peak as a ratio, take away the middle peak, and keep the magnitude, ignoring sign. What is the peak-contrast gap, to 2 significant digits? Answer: 74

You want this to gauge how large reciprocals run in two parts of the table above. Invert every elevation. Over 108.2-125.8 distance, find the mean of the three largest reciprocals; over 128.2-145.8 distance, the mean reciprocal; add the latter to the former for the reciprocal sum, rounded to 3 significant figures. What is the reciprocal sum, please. 0.0290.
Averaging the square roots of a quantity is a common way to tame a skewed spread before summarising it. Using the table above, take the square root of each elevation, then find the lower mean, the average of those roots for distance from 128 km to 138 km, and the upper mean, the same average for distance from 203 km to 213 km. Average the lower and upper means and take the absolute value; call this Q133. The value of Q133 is 8.47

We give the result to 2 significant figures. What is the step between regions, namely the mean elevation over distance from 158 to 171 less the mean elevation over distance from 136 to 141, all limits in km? 13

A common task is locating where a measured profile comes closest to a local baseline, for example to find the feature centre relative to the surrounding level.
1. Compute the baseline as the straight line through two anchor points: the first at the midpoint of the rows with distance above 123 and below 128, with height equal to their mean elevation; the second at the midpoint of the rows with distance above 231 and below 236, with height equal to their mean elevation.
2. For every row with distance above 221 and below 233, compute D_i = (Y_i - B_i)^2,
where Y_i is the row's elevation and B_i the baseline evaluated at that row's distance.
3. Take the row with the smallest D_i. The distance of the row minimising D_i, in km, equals 229.5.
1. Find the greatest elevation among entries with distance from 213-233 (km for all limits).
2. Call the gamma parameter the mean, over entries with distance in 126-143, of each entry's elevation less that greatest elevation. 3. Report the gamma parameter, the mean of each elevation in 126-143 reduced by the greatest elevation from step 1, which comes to -2.7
